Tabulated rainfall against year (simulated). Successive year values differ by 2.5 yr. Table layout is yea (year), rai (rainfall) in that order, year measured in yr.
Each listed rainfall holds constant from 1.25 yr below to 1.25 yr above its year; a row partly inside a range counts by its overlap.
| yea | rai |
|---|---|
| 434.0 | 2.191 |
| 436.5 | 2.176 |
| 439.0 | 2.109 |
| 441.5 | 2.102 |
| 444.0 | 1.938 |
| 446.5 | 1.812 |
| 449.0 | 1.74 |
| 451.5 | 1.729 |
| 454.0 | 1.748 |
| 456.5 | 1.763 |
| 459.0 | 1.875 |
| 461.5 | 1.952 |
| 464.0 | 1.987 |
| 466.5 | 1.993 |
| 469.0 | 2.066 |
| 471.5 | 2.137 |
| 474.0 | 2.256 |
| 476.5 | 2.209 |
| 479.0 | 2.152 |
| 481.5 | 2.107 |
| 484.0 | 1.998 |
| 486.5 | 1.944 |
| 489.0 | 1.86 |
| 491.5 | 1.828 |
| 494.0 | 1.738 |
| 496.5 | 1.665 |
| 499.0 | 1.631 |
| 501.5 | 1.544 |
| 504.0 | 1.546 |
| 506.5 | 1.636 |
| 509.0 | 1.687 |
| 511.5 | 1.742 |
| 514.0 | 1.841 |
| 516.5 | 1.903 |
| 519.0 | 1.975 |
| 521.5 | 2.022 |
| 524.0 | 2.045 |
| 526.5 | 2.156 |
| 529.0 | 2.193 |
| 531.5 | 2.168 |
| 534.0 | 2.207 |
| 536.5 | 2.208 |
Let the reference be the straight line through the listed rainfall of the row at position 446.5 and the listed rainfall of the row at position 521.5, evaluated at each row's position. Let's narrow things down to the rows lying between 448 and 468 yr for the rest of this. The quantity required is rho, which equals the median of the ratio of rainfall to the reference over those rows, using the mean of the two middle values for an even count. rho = 0.99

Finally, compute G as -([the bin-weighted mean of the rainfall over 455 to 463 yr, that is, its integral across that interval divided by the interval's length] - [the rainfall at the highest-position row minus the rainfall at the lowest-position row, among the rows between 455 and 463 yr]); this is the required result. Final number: -1.67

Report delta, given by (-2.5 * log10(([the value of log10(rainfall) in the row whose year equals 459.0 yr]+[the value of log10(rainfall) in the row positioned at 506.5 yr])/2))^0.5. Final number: 1.24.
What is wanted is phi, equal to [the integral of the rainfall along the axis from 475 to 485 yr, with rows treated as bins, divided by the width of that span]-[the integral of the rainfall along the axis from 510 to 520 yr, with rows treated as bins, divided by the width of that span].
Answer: 0.26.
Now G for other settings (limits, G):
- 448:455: -1.73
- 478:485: -2.24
